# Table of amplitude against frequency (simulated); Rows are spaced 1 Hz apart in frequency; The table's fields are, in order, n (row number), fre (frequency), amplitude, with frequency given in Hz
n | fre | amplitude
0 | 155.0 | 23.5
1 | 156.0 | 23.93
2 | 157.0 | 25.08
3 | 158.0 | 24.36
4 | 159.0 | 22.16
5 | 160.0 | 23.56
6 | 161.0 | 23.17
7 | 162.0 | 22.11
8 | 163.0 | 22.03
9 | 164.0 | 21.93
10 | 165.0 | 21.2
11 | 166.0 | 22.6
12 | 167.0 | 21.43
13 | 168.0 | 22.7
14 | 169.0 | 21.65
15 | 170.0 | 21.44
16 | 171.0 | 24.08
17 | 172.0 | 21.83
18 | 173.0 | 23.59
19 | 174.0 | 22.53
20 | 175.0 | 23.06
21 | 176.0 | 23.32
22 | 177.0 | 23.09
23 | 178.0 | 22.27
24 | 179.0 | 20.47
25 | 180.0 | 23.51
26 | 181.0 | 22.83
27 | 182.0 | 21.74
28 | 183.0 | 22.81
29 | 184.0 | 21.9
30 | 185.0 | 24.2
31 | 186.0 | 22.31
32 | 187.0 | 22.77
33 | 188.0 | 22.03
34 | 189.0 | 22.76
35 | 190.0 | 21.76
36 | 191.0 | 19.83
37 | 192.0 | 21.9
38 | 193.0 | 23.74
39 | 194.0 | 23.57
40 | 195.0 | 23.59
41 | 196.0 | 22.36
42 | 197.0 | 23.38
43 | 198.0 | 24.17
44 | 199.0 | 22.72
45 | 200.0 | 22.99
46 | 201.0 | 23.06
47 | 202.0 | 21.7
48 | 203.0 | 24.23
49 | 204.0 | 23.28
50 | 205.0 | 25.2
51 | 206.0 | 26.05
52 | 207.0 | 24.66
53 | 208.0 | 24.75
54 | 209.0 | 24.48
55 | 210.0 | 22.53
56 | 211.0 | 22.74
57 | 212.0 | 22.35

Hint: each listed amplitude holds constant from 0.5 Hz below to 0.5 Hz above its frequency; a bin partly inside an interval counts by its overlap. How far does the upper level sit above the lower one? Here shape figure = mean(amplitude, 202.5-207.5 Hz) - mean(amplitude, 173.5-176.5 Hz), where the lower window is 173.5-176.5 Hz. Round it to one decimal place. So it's 1.7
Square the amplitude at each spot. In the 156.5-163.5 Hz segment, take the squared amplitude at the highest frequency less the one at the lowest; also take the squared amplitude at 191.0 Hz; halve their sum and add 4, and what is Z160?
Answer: 129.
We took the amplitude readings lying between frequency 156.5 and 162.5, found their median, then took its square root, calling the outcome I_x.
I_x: 4.83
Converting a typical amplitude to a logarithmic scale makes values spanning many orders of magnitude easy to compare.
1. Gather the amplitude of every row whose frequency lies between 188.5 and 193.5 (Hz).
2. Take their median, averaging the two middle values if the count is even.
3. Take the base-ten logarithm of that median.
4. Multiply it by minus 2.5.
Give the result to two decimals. -3.35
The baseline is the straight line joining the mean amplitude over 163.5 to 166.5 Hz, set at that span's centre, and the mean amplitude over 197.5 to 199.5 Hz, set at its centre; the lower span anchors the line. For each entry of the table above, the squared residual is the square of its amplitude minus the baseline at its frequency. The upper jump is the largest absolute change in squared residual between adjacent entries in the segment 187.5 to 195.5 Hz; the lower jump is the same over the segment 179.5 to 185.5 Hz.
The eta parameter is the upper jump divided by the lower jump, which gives 8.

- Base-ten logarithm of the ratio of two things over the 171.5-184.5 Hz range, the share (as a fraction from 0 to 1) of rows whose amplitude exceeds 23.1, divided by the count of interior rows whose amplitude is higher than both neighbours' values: -1.24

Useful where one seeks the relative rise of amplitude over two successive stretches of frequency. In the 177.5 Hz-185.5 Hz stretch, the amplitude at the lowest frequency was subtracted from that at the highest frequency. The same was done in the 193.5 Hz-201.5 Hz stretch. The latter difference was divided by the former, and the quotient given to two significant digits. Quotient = -0.26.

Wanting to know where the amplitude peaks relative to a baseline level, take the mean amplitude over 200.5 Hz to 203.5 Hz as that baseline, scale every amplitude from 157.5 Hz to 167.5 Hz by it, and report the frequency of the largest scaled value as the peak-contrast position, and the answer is 158.0 Hz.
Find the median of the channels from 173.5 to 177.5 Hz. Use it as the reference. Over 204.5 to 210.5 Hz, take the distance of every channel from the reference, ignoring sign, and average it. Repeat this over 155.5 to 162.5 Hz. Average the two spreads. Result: 1.33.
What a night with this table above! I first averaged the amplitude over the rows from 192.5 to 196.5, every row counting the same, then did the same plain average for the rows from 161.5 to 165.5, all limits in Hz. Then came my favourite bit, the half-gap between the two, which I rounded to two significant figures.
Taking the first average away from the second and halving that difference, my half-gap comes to -0.75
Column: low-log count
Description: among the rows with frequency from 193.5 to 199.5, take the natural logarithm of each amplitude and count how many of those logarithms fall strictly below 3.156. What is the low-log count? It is 3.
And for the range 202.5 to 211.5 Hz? 3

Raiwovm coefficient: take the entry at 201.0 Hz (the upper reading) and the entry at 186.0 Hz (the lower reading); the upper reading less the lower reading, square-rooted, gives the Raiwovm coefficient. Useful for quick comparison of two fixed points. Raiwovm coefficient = 0.9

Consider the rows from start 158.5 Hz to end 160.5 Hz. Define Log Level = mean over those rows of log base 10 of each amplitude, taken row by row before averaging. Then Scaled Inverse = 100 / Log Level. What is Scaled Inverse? 73.6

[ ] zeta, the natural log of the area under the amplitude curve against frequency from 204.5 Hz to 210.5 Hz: 4.99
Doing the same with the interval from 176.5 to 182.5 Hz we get 4.90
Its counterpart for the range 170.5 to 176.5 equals 4.93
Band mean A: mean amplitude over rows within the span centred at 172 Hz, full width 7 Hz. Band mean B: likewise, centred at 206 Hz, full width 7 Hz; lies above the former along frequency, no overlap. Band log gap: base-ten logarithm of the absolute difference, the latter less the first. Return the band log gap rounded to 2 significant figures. 0.32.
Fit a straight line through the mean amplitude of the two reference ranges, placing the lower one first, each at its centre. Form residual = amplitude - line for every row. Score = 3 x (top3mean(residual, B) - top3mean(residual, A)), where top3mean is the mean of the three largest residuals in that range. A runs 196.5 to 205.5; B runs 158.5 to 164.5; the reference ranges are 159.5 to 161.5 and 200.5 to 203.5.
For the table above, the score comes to -6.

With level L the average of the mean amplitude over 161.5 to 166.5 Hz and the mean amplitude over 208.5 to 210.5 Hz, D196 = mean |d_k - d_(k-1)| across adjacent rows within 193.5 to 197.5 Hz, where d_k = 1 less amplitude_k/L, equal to 0.033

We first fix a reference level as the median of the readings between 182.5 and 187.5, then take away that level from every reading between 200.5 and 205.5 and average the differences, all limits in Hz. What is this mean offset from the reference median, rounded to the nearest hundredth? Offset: 0.72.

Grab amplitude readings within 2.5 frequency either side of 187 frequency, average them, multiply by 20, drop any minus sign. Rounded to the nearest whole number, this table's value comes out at 456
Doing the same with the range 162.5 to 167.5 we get 437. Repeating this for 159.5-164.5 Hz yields 451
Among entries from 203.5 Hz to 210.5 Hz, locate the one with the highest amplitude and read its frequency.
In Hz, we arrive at 206.0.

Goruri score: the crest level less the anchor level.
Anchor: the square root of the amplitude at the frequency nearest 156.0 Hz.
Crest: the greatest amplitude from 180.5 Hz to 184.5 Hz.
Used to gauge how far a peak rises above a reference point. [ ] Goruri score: 17.9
